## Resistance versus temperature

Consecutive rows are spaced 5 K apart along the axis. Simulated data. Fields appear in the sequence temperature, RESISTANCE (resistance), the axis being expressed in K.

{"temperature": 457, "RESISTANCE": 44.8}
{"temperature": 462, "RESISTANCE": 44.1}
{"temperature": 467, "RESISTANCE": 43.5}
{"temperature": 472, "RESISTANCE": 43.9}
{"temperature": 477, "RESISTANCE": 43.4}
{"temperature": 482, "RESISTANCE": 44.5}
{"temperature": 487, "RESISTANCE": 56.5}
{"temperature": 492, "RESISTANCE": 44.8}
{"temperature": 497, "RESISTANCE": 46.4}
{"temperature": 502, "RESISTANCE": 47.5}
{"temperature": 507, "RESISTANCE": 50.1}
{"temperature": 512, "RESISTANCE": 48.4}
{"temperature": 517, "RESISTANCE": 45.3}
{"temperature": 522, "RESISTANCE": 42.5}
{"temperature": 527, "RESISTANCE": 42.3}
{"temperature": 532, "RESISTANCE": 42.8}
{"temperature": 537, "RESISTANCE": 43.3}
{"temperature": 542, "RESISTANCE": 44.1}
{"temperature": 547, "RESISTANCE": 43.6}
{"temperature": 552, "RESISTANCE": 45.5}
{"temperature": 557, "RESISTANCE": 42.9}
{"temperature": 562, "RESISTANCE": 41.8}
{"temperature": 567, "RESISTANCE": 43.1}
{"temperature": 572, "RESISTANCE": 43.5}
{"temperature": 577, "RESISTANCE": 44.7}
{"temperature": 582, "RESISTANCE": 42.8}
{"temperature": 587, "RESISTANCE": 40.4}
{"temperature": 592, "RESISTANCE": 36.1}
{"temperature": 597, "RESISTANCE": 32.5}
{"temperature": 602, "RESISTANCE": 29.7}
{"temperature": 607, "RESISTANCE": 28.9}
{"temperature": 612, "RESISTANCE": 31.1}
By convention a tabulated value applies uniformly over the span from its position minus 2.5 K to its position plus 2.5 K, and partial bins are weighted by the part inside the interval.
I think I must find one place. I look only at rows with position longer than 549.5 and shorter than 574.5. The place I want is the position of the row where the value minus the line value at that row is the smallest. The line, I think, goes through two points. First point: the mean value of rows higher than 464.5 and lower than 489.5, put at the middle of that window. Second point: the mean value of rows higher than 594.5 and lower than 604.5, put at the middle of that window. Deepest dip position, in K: 562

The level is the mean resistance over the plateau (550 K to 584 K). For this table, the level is 43.5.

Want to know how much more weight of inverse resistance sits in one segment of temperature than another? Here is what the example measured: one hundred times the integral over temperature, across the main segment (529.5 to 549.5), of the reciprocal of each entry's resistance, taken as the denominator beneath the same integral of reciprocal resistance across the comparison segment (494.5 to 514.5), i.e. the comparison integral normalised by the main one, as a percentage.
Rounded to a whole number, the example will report 90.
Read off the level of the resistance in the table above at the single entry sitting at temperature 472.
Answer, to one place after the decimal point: 43.9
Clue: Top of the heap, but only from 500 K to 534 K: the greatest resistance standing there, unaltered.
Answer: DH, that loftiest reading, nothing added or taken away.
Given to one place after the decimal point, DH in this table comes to 50.1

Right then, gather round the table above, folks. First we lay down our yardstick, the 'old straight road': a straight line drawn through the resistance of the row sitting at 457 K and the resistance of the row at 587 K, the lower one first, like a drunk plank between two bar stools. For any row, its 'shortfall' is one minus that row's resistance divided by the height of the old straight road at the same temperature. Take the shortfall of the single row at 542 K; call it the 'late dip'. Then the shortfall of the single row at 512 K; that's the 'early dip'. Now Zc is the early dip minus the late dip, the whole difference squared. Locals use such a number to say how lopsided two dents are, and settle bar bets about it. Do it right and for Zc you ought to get 0.0057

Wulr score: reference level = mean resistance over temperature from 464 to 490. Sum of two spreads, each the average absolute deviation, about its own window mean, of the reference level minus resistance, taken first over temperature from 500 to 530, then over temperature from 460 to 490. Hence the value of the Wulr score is 6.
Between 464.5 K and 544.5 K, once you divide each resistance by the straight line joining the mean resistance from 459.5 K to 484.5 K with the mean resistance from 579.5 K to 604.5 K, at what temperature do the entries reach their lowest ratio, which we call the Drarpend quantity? 467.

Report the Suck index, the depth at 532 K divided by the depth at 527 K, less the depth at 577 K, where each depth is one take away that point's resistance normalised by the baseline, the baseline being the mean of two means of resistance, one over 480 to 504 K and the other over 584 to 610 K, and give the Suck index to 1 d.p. 1.4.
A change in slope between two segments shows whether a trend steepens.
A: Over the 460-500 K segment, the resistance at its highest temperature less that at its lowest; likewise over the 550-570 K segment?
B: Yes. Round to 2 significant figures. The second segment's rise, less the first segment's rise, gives -4.7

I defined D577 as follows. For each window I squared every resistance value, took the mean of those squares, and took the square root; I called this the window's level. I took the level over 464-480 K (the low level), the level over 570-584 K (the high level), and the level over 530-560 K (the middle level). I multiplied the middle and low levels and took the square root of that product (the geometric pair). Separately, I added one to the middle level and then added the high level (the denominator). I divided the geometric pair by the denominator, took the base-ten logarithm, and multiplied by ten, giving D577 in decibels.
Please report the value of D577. -3.1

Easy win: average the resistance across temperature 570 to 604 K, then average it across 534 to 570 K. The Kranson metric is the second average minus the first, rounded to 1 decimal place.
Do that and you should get 4.9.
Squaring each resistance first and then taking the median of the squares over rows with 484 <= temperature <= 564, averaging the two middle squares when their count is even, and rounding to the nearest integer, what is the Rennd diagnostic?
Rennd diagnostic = 1976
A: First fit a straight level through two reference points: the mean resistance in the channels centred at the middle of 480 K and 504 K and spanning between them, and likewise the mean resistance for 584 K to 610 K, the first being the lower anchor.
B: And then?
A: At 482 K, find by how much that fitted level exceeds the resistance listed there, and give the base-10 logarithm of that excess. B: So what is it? 0.7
